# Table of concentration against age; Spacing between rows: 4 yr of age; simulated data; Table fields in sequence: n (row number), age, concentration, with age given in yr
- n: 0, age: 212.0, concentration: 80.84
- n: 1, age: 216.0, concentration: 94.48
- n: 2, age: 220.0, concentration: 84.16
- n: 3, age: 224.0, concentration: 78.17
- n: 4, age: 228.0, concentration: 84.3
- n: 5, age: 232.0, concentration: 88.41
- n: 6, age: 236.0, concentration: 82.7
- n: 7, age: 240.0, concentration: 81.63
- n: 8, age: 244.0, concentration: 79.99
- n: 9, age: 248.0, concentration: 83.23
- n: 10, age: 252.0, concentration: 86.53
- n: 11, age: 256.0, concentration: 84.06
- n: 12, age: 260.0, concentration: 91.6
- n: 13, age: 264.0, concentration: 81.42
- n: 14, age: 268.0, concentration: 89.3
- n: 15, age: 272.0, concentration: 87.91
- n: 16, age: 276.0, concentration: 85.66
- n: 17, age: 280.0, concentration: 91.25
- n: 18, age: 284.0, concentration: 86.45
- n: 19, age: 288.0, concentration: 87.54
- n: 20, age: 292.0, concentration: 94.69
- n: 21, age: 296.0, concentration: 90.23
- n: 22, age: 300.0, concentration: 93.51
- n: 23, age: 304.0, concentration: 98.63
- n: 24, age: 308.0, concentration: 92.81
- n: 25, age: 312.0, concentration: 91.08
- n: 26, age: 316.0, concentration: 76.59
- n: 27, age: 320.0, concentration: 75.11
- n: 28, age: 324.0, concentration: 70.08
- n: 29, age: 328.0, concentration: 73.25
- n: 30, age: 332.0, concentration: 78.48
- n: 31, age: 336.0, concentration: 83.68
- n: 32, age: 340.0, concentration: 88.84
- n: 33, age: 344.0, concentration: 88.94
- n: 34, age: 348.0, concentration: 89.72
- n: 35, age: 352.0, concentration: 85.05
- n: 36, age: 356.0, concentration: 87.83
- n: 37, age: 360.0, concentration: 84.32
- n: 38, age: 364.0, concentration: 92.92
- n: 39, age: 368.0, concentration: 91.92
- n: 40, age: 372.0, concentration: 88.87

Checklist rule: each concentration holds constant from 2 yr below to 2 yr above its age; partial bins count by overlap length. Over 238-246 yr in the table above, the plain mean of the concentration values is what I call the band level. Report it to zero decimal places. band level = 81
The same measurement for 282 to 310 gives 92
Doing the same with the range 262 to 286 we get 87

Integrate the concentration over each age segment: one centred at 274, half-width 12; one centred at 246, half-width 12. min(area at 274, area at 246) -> 1993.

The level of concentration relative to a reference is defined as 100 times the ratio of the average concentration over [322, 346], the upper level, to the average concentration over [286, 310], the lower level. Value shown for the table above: 87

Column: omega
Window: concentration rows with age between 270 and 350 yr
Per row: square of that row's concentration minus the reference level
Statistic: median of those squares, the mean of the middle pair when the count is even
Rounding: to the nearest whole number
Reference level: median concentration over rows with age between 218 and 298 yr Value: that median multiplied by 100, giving 2612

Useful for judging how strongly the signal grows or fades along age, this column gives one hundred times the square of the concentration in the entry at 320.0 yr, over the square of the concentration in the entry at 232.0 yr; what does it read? 72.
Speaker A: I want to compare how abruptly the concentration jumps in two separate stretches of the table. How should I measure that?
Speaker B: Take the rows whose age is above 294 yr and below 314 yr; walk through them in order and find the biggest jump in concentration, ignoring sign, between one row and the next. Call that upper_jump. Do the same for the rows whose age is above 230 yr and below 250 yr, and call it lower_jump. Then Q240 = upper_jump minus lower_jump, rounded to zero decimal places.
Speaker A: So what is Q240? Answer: 0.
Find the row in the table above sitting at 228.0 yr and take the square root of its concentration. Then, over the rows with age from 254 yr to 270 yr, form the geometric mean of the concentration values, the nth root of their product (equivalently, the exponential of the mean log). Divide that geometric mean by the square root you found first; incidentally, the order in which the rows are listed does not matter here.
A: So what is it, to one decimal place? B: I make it 9.4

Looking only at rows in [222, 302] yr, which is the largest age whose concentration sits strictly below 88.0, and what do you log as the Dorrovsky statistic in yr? 288.0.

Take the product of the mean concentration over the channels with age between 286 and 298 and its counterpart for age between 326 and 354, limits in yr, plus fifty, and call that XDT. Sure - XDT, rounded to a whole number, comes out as 7678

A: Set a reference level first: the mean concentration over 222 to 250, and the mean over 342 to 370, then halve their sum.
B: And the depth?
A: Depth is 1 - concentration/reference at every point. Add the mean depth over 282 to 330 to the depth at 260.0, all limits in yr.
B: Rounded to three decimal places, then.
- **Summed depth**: -0.072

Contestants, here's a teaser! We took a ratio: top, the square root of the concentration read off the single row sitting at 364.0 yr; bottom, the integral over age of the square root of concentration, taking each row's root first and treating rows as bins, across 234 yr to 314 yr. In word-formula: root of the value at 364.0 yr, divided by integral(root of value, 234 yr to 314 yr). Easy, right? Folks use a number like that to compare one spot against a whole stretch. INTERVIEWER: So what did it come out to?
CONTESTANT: 0.0128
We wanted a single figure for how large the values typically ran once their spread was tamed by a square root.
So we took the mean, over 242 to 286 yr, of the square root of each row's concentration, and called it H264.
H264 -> 9.28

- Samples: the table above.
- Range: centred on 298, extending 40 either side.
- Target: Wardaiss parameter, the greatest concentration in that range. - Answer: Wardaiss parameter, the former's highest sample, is 98.63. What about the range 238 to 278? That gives 91.6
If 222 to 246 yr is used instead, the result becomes 88.41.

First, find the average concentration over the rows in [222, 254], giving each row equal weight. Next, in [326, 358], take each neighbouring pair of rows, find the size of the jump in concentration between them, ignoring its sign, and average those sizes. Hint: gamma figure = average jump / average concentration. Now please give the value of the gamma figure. 0.0411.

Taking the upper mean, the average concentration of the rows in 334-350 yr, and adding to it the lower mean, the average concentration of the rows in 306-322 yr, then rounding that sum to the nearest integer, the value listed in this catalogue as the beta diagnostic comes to 172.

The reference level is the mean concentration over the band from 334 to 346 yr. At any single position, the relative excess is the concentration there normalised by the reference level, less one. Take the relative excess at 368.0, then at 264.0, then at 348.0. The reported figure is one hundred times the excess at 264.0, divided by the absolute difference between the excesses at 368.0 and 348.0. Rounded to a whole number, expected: -261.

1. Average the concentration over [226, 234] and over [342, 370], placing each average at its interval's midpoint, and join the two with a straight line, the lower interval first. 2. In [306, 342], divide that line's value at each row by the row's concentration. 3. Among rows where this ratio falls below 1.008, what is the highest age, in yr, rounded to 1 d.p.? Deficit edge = 340.0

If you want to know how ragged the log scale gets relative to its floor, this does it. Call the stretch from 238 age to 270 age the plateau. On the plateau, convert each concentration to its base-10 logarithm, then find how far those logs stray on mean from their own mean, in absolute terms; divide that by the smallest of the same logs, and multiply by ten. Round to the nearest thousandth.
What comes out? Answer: 0.088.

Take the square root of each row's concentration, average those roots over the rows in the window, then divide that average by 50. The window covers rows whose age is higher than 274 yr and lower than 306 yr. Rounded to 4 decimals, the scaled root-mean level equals 0.1907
